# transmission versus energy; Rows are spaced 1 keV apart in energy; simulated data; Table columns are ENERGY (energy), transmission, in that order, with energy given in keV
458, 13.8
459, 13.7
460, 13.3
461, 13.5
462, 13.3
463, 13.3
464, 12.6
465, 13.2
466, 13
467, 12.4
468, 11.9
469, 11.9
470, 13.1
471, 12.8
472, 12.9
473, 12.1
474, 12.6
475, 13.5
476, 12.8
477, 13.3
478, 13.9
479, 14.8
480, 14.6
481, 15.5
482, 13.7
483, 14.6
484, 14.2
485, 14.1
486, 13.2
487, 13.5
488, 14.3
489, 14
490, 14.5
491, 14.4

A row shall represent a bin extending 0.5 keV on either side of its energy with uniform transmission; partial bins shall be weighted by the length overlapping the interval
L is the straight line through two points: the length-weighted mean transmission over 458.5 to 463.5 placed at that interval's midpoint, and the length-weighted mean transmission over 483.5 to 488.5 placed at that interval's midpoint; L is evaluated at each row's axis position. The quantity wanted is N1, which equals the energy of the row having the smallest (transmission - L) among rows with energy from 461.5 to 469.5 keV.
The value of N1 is 469 keV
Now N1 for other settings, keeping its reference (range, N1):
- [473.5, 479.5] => 474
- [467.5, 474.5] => 469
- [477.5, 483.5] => 482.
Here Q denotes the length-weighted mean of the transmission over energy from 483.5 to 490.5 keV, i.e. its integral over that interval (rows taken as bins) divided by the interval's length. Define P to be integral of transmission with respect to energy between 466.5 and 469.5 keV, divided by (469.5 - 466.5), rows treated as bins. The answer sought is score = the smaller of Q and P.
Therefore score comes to 12.1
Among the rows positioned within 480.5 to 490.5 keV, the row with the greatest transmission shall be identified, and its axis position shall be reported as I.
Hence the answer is 481 keV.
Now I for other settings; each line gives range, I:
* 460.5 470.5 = 461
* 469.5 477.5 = 475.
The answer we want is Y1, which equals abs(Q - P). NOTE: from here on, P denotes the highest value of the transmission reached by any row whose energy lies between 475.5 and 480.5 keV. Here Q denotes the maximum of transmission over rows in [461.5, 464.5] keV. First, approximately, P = 14.8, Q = 13.3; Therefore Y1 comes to 1.5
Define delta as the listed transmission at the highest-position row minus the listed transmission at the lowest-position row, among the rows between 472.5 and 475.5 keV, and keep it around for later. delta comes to 1.4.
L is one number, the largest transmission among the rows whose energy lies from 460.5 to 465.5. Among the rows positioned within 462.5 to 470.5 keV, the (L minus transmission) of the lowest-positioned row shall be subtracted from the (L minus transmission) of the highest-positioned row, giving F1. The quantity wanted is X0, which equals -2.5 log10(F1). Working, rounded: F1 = 0.20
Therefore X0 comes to 1.7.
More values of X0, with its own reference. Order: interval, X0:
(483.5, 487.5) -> 0.4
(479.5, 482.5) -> 0.1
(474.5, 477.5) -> 1.7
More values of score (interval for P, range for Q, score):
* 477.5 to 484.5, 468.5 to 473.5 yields 12.6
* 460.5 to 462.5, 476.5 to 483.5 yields 13.4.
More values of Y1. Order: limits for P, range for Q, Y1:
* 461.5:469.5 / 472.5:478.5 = 0.6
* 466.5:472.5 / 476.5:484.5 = 2.4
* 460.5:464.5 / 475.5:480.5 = 1.3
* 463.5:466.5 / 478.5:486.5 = 2.3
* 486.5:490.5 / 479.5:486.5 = 1.0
